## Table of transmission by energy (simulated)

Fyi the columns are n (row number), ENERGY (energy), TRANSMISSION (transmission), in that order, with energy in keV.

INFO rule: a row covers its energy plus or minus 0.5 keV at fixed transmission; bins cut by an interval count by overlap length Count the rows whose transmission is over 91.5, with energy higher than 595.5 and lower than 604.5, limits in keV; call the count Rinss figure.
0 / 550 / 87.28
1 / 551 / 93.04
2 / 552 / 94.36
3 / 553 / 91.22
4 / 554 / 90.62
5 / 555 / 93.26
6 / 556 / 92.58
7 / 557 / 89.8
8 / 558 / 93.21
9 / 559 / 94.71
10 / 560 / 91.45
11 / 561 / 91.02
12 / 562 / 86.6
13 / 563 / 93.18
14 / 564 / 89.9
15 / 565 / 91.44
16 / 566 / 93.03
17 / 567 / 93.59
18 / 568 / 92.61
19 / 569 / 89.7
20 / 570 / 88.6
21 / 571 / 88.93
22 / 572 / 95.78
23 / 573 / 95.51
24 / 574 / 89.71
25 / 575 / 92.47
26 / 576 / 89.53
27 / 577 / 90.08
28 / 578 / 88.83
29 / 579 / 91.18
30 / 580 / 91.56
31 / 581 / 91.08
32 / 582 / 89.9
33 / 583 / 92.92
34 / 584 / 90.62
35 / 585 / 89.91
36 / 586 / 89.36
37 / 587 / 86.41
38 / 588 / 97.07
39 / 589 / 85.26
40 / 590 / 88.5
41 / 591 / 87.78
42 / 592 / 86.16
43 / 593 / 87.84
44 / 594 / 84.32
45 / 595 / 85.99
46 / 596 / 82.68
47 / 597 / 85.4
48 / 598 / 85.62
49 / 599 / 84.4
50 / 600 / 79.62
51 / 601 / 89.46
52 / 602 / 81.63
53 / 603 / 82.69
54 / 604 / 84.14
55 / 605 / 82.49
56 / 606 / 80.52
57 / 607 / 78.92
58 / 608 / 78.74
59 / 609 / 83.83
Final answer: 0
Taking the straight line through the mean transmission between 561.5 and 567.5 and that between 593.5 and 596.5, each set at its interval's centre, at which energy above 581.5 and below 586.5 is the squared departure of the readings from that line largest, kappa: 583 keV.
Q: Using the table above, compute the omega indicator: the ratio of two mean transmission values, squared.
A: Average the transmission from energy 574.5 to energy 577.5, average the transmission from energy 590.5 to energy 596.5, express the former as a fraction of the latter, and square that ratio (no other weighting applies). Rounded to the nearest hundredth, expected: 1.12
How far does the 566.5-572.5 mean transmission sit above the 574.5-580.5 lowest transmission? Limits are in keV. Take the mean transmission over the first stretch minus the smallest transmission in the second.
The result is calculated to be 3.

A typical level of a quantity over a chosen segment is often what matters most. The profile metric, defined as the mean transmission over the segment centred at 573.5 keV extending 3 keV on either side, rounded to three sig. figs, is 92.0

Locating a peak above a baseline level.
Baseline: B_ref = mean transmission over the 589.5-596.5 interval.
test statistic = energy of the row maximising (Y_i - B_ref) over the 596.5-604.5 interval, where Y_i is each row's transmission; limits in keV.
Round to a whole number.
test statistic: 601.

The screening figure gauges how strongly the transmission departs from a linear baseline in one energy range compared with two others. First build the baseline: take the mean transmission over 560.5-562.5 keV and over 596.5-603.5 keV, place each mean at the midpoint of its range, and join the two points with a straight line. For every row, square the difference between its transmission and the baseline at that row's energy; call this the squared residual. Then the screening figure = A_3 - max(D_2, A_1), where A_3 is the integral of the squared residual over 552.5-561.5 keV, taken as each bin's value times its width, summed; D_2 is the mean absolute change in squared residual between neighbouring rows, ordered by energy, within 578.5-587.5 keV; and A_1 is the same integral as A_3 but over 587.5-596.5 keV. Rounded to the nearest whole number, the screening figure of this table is -80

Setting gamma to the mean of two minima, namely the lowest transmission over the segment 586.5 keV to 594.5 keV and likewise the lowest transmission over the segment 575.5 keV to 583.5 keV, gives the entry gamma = 86.6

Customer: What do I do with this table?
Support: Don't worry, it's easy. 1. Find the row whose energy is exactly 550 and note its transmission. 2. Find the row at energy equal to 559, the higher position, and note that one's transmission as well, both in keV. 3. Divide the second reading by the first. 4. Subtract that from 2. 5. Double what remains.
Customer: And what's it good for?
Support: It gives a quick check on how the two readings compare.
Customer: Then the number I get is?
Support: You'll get 1.83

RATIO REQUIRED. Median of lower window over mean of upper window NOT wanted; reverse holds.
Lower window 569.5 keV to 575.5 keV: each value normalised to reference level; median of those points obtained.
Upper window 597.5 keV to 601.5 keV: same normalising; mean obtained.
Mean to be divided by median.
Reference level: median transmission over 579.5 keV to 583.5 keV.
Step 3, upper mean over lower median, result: 0.931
